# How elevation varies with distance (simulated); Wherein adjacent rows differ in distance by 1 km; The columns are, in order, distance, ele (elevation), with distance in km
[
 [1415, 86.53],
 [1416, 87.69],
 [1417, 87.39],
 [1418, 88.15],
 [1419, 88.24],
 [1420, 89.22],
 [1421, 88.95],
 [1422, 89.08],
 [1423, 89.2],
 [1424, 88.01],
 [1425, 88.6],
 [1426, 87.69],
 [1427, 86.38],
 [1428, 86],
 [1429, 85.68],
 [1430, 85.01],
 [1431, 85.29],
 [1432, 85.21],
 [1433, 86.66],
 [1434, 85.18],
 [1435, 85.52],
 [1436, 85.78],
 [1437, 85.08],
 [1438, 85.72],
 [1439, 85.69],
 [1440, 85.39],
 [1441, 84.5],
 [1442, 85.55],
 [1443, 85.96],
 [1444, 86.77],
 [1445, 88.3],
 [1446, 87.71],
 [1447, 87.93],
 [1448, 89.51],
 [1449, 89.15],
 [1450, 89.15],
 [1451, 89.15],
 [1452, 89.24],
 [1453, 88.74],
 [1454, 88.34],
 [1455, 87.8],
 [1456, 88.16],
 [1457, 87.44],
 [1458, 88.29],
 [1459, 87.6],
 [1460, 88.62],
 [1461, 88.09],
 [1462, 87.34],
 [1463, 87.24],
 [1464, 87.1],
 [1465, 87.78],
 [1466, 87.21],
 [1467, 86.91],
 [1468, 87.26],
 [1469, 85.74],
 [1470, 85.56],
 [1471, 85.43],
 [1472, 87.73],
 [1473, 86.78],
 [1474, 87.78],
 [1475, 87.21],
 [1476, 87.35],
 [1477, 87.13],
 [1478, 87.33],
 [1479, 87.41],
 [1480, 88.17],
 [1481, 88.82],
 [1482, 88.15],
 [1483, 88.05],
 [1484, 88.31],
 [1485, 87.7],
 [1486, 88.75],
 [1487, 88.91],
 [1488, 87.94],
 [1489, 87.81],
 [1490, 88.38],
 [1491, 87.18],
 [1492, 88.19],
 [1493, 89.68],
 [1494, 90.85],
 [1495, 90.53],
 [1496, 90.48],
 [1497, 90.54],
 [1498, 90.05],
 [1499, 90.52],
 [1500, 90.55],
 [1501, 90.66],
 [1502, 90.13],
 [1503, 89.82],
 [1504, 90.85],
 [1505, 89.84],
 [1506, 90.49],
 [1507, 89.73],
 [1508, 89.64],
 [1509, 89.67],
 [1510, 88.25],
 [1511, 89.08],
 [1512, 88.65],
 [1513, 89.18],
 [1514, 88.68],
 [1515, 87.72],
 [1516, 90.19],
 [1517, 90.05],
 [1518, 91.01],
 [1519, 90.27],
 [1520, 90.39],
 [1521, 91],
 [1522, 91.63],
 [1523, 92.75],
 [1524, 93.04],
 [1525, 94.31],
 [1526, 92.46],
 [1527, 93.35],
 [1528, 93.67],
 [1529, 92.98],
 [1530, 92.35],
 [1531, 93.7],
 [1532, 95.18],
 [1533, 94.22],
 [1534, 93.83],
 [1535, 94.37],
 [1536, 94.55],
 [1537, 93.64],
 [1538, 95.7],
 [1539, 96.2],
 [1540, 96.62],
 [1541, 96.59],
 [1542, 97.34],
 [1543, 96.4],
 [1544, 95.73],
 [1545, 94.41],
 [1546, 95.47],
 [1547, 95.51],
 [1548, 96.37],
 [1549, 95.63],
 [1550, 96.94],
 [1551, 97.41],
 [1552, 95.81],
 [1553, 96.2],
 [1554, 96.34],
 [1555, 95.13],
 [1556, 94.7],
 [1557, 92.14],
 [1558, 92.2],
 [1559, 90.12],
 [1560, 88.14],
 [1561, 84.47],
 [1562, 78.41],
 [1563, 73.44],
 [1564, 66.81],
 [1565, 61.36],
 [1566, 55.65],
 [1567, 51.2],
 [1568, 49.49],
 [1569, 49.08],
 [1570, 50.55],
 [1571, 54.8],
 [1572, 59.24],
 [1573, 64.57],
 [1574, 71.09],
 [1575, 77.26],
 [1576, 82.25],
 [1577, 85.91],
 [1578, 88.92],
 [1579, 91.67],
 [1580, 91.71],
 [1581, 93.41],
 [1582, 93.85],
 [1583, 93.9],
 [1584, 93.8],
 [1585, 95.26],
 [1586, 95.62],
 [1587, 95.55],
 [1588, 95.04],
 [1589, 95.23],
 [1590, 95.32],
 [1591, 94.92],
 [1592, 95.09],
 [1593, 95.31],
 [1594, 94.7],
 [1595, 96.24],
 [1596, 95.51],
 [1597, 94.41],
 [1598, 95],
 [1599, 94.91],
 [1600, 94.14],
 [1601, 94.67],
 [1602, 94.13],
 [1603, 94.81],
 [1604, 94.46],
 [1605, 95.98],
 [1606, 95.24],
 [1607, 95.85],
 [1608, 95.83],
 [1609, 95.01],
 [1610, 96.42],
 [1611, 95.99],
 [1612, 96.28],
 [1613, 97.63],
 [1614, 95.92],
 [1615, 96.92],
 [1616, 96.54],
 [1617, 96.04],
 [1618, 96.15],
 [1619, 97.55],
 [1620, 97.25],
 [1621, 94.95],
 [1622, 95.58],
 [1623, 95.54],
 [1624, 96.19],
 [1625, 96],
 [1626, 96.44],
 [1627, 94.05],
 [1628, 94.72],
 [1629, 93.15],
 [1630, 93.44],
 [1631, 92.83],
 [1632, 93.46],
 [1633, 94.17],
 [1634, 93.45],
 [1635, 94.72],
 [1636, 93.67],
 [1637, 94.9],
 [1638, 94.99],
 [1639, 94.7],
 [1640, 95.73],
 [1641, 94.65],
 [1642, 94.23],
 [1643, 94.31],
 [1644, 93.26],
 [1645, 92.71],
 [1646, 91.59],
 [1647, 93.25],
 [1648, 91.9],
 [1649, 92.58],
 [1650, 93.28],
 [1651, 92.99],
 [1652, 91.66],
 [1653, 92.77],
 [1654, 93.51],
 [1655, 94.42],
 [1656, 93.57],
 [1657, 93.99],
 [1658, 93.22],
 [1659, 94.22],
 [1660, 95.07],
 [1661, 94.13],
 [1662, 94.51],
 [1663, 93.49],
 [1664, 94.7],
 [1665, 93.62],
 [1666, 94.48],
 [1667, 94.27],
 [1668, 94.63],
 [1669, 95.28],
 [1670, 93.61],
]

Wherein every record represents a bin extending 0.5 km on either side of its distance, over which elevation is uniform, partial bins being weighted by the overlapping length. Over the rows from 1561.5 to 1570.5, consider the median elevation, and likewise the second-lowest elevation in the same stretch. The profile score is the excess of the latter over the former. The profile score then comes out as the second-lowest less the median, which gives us -6.16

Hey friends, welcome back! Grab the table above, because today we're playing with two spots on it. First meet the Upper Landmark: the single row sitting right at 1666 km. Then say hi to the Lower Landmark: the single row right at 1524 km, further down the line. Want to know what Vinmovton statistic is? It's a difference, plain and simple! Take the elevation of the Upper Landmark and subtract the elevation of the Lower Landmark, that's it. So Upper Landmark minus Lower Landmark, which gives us 1.4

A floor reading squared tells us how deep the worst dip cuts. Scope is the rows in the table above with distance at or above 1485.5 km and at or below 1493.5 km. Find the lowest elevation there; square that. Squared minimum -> 7600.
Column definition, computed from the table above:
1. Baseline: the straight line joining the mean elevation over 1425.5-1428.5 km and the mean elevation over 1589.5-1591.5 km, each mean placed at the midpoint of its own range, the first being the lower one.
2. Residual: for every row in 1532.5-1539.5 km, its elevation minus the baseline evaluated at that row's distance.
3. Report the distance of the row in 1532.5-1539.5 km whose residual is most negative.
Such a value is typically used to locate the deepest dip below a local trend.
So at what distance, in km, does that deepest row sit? 1537 km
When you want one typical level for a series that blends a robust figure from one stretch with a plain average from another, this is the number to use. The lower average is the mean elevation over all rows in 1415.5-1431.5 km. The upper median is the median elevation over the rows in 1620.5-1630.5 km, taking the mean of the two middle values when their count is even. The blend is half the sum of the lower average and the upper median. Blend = 91.4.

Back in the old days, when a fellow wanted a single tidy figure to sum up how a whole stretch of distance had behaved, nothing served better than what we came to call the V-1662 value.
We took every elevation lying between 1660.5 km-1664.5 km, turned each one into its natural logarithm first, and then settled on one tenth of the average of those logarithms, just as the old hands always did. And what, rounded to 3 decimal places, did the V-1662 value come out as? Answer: 0.455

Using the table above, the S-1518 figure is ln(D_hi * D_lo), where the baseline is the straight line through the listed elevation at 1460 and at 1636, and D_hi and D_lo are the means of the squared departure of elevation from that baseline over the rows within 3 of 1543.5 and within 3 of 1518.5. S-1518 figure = 1.4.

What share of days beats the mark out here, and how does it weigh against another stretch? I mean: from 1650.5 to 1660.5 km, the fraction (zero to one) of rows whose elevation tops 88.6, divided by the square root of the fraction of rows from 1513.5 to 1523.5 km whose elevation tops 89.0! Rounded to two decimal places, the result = 1.12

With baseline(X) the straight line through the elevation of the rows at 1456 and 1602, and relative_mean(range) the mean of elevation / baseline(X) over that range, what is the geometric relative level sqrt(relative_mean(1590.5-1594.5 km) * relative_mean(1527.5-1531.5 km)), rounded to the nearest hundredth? 1.02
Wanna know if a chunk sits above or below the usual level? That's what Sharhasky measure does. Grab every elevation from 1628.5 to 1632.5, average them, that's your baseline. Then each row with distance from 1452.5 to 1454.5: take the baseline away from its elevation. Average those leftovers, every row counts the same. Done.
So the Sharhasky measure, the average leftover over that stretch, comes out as -5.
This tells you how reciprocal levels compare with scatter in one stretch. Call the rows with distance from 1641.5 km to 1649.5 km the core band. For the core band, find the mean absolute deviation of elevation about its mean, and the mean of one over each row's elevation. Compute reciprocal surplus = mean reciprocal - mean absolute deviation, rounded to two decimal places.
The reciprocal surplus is -0.77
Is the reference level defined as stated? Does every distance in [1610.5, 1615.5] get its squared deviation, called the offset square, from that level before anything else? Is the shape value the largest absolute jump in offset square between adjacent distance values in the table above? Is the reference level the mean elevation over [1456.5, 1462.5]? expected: 30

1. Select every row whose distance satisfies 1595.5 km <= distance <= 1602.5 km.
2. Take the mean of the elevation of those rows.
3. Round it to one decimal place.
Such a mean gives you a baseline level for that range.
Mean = 94.7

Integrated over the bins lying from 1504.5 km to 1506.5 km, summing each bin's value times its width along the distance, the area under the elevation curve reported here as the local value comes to 180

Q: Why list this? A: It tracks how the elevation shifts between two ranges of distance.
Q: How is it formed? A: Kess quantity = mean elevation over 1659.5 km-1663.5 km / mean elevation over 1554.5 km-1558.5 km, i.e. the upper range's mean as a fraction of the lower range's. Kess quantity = 1.01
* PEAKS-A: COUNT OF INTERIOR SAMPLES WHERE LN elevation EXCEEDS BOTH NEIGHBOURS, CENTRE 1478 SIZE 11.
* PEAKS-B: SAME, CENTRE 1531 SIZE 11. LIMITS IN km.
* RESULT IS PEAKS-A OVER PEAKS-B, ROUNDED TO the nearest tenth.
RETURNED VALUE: 1.5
